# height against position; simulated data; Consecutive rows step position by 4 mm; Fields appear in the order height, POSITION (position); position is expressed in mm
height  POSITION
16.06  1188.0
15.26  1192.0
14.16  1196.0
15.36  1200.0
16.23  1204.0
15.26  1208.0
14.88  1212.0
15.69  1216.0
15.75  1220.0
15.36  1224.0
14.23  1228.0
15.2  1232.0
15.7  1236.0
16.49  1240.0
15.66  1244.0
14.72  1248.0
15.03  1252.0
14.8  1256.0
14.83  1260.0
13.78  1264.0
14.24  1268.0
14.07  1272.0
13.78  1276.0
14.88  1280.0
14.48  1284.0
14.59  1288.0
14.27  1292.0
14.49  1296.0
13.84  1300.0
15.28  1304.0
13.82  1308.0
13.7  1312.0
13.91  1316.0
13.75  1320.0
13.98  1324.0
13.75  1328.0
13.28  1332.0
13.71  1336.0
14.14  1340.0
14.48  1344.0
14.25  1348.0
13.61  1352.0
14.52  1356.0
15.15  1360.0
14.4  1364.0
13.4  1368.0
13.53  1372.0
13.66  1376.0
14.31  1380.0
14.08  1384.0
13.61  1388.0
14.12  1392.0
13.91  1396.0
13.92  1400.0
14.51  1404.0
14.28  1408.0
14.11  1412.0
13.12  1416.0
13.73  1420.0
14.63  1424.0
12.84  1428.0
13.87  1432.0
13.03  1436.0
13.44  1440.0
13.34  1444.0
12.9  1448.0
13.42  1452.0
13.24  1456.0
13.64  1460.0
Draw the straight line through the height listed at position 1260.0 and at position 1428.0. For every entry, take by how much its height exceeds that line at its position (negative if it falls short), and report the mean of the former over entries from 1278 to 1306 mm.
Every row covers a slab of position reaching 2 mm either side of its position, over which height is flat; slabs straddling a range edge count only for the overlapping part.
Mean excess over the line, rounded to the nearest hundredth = 0.10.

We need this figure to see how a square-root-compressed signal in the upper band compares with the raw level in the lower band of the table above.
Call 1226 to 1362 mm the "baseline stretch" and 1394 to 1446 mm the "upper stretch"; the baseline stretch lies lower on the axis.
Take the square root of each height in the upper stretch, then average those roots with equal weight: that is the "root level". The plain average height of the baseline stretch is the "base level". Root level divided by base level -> 0.257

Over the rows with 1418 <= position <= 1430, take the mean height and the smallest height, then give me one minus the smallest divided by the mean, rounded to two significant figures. 0.065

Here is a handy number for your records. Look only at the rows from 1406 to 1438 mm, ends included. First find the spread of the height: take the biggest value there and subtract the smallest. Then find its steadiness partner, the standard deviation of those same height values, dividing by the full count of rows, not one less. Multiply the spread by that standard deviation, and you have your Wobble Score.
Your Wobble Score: 1.08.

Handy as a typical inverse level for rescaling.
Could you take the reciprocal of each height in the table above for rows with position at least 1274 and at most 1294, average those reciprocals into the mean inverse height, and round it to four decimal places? 0.0695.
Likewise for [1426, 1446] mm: 0.0752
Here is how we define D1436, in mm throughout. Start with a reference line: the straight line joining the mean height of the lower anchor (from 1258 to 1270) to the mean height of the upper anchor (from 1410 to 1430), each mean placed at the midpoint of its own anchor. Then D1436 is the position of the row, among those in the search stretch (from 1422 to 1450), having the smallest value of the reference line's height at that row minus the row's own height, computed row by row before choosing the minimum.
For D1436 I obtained 1424.0 mm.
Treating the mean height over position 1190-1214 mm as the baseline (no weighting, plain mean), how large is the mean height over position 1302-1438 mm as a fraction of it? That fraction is 0.918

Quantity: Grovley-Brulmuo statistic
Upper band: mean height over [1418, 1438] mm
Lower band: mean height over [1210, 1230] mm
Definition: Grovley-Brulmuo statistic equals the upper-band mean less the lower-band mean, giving -1.6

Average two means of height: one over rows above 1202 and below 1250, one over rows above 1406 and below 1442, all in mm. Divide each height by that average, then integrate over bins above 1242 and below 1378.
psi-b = 133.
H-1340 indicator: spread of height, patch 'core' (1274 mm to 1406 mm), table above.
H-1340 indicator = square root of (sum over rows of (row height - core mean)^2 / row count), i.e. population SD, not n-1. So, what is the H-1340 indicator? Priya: 0.47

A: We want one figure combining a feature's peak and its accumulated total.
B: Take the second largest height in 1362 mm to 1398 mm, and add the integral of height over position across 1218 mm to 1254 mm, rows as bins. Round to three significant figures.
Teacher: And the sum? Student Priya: 567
